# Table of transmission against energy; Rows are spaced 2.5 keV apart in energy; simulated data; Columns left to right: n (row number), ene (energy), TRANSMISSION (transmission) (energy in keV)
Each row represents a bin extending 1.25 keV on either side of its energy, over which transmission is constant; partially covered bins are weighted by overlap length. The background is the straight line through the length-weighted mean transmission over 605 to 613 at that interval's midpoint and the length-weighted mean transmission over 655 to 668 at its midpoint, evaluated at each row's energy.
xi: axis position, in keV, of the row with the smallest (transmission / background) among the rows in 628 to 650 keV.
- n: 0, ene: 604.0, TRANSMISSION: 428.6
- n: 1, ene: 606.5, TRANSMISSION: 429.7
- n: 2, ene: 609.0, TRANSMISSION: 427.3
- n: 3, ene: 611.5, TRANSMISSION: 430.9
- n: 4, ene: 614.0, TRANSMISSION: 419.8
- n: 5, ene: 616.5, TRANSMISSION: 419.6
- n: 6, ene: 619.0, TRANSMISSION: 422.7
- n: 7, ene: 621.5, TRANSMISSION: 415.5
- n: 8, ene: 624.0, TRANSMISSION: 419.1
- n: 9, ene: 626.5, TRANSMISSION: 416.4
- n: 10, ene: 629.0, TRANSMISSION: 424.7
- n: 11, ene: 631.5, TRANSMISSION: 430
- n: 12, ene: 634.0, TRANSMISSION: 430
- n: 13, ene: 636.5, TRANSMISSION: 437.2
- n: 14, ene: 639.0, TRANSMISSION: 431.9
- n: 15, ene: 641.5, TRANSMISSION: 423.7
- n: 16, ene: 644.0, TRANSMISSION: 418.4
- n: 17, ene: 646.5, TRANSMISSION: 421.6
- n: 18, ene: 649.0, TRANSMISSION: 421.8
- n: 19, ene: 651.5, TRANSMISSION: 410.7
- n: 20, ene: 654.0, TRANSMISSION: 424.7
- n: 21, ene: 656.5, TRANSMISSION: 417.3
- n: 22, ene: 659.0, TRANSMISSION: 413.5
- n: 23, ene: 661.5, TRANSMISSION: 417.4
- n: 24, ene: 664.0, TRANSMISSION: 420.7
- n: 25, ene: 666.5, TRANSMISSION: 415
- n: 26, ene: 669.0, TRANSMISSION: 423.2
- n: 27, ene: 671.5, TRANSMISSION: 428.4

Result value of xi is 644.0 keV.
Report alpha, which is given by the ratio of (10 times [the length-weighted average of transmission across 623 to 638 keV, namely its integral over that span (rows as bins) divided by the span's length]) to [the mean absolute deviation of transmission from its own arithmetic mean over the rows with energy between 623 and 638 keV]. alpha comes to 692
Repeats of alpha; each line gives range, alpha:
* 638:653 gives 929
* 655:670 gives 1529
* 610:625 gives 1142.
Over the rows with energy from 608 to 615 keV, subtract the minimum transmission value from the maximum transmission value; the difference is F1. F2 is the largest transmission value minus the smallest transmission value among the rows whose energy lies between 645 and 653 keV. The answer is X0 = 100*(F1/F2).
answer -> 100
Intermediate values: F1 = 11.1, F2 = 11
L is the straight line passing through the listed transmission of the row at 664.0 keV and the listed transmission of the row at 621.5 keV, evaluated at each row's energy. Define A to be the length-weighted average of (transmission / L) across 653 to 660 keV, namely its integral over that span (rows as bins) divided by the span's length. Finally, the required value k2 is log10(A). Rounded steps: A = 1.00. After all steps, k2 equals -0.0014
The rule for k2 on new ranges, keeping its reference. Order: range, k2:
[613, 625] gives 0.0043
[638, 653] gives 0.0029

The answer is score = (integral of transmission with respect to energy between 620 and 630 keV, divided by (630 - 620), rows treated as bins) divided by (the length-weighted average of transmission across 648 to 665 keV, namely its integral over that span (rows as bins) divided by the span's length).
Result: 1.00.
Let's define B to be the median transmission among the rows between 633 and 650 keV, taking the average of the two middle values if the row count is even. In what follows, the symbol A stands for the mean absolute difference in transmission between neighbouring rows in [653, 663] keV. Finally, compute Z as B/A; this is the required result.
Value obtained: 84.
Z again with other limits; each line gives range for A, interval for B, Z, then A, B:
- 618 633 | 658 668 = 77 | 5.4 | 416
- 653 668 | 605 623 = 88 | 4.8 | 423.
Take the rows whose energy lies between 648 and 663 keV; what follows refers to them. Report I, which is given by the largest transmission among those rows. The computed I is 424.7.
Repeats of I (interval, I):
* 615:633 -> 430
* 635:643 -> 437.2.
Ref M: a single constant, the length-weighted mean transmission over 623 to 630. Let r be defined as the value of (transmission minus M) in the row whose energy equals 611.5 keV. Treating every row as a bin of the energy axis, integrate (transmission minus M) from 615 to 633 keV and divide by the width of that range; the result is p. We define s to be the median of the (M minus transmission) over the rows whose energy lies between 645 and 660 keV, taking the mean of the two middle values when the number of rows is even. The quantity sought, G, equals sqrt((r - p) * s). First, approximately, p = 1.3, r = 11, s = 0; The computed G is 2.2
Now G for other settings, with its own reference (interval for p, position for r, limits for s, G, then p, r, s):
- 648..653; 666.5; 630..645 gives 3.7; -3.5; -5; -10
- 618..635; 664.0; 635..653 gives 1.8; 2.6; 1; -2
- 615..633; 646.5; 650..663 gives 1.0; 1.3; 2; 3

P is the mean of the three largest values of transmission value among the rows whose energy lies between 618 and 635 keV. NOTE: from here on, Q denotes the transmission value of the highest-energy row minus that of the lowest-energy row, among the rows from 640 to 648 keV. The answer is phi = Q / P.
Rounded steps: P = 428.2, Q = -2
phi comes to -0.005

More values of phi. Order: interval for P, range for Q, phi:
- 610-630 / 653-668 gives -0.023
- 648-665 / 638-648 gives -0.024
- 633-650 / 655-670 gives 0.014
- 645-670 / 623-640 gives 0.030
